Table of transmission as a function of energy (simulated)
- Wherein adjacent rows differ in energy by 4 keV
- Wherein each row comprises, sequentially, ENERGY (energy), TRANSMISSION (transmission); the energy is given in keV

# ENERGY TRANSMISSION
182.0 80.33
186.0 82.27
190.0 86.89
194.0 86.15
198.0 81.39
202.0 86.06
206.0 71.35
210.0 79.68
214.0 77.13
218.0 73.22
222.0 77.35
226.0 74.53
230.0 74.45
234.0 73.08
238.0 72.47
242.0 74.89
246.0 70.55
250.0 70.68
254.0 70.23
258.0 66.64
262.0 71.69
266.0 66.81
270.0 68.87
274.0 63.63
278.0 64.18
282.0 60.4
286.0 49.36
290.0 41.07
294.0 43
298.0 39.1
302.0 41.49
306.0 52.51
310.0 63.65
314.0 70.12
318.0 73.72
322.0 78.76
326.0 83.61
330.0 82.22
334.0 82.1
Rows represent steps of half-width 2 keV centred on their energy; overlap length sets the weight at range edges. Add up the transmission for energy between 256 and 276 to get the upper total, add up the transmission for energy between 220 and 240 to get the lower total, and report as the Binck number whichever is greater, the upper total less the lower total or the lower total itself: 372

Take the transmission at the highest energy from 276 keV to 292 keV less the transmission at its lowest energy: -23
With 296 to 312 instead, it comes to 25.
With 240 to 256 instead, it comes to -5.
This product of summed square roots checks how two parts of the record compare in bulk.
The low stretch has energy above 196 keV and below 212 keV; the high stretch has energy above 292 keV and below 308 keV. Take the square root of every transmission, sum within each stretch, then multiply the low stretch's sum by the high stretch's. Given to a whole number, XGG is 945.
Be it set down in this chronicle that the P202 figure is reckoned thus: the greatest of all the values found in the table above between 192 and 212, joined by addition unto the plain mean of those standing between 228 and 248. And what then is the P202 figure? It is 159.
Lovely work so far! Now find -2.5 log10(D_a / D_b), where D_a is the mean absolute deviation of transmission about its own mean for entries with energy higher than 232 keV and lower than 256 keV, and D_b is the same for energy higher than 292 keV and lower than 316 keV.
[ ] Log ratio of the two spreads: 2.1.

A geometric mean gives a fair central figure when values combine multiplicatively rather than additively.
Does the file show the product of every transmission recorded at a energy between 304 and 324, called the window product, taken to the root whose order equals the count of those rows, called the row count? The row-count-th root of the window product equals 67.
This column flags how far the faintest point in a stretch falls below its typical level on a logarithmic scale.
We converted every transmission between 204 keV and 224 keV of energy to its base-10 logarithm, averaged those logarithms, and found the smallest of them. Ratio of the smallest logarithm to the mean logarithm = 0.986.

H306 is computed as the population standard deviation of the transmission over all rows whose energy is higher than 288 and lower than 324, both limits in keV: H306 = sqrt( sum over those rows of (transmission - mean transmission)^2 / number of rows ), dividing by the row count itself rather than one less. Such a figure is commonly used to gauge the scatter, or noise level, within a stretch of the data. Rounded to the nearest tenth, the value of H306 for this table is 14.9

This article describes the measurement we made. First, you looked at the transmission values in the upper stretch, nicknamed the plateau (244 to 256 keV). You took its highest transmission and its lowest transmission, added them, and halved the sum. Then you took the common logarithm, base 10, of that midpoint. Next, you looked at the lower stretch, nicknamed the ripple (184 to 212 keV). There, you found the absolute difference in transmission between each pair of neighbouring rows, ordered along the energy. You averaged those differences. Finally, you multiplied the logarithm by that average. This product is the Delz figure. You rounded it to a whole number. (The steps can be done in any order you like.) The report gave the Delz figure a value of 12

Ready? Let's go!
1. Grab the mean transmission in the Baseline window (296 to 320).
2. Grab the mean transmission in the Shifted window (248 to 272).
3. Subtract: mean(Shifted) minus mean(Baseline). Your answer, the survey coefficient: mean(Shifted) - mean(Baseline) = 12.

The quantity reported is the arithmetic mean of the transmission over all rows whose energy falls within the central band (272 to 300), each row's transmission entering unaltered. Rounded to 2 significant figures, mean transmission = 52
